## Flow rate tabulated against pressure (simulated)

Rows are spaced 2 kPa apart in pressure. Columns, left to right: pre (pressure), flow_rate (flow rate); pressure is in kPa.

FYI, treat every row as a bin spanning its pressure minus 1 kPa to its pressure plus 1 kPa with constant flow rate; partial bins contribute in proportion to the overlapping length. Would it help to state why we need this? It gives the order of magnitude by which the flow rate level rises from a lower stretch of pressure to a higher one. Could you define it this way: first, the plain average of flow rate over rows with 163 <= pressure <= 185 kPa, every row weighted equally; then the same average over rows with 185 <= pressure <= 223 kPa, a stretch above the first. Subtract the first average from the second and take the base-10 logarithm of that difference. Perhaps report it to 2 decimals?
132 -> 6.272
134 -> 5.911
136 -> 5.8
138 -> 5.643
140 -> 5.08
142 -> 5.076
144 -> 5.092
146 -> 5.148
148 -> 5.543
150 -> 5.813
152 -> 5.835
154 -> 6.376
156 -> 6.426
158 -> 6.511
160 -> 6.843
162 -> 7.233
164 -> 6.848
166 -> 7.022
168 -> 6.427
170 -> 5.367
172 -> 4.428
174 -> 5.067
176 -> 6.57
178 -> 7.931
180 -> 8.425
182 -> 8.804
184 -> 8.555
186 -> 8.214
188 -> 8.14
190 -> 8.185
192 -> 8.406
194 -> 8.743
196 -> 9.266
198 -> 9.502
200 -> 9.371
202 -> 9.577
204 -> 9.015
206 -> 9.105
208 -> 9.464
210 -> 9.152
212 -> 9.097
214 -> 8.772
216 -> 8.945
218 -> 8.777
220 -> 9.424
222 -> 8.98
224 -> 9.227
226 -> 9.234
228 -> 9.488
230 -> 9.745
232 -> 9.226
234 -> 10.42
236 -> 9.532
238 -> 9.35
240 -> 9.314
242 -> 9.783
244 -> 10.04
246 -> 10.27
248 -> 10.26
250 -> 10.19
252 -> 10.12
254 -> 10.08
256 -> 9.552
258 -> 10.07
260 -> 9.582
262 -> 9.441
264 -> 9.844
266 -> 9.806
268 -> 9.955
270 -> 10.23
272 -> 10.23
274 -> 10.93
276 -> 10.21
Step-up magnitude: 0.32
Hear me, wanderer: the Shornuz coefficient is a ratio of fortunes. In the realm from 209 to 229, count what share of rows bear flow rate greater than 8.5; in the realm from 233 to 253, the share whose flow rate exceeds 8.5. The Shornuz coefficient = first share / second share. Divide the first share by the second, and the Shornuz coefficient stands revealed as 1.0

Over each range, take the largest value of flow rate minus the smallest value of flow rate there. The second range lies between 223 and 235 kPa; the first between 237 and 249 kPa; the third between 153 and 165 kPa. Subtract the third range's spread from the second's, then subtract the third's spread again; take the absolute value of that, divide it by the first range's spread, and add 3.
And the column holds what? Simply 3.54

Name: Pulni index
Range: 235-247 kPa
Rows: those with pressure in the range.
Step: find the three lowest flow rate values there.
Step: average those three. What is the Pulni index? 9.4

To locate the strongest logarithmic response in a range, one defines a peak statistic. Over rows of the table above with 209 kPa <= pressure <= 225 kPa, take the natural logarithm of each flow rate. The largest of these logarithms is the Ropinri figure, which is 2.24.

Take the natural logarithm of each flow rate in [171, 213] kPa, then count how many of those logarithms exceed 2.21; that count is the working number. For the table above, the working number 6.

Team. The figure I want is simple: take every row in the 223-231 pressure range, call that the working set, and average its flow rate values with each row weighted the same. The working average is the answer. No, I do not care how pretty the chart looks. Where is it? 9.4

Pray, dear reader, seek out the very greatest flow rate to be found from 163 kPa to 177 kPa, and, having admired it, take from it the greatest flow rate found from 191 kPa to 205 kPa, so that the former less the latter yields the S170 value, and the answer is -2.6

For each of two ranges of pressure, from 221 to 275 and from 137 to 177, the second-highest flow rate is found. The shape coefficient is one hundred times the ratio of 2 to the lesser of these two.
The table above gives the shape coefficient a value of 28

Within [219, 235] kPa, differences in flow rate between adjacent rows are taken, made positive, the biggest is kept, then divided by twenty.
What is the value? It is 0.0597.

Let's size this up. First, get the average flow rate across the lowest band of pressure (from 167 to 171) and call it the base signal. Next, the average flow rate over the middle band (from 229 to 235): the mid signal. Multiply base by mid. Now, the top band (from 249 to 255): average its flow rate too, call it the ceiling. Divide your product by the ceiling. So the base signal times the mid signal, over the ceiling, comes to 5.7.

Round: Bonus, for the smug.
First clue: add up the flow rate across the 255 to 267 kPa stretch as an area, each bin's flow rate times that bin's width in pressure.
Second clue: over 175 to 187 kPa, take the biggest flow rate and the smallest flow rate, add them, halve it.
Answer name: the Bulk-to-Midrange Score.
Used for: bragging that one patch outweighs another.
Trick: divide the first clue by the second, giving 15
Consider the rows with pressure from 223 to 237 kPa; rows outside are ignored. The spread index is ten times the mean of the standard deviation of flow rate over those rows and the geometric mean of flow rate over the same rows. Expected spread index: 50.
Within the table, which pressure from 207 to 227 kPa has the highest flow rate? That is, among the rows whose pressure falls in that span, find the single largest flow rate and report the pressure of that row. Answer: 208 kPa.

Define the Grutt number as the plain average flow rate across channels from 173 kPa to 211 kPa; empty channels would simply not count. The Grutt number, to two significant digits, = 8.5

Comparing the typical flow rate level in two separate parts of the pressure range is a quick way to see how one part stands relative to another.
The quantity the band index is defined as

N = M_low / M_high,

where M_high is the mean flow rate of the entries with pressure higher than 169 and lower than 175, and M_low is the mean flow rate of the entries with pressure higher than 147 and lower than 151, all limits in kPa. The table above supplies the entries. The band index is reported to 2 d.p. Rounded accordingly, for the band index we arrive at 1.15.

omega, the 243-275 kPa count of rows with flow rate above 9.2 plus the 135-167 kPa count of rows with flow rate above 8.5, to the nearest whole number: 16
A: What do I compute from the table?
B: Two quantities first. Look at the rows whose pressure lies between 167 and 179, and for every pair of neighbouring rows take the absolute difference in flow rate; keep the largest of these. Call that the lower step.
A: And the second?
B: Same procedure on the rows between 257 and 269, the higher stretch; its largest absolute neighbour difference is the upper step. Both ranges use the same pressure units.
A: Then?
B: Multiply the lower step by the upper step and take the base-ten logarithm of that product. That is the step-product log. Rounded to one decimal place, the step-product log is -0.1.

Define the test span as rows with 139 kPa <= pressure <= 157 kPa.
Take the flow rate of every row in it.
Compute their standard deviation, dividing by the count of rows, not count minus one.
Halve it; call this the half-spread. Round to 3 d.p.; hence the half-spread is 0.258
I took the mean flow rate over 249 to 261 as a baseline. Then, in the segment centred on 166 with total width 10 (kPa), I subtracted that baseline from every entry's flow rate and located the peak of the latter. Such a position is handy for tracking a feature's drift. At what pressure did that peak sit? 162 kPa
